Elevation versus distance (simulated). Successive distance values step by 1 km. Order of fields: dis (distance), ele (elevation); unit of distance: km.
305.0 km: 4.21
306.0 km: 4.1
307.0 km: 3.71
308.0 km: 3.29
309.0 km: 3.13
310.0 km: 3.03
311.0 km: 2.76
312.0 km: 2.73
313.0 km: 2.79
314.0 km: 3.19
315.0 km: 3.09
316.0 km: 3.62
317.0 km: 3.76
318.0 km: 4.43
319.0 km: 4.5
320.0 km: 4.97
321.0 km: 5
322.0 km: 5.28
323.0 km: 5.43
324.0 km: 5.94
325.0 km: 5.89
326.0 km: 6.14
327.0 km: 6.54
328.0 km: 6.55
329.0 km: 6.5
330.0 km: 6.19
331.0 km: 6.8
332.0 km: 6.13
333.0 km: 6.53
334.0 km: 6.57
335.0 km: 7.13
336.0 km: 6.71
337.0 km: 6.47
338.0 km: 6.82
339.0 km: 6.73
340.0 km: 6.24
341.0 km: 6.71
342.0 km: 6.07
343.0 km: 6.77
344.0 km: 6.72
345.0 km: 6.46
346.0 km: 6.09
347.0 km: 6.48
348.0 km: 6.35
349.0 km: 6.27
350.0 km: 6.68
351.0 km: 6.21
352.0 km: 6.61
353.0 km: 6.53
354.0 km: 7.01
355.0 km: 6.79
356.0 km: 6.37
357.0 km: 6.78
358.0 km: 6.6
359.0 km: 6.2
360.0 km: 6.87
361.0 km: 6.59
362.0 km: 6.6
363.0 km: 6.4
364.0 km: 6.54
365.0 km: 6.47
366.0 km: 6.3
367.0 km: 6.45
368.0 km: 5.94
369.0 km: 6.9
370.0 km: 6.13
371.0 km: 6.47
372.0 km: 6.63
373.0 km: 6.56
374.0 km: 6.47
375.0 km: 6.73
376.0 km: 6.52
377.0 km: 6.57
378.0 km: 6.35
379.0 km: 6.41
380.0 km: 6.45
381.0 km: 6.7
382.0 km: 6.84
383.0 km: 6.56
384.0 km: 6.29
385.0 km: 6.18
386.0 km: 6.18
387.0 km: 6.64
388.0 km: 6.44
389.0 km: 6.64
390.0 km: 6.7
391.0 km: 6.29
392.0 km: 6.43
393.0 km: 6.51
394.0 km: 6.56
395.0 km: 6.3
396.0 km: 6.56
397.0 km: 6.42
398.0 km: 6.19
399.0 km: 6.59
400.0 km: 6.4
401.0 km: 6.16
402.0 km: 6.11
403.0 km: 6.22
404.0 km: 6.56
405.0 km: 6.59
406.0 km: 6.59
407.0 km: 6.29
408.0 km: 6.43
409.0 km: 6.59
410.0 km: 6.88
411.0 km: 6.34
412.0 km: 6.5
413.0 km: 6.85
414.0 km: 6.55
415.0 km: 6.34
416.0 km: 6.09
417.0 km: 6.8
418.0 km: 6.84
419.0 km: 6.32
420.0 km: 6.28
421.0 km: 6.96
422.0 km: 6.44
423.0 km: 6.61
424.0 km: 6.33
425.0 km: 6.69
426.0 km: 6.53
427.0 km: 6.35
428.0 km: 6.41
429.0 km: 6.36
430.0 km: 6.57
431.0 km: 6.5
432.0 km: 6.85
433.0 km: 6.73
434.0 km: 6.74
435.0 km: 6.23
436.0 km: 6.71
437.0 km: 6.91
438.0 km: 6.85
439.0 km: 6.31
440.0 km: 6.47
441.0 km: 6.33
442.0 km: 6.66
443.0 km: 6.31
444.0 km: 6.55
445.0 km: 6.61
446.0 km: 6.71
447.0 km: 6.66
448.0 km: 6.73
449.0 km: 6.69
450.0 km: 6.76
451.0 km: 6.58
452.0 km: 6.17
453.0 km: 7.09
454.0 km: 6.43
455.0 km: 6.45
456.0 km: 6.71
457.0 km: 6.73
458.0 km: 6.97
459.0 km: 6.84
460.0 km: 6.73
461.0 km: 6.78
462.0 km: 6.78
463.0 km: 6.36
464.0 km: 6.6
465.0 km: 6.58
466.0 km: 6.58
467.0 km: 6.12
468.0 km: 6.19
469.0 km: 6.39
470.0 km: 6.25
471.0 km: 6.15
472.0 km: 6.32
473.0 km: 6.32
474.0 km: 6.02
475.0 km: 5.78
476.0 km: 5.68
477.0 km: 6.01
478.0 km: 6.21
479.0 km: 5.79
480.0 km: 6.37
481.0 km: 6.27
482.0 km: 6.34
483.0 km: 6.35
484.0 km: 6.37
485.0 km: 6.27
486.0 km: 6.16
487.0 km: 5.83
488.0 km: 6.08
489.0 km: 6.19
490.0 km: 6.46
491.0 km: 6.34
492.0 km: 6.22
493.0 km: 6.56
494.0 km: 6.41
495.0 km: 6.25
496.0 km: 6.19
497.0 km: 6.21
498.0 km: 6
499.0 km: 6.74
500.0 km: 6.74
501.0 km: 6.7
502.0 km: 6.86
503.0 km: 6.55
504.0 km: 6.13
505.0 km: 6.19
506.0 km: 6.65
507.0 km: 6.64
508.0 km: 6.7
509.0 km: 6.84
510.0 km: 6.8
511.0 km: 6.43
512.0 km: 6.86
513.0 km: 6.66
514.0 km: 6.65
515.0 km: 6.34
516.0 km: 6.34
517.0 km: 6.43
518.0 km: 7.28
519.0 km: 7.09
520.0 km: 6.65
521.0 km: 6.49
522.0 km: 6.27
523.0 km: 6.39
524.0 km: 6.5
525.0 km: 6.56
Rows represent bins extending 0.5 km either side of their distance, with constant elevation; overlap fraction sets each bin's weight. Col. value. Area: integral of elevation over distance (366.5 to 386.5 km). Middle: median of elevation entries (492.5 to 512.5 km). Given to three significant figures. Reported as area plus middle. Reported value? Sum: 136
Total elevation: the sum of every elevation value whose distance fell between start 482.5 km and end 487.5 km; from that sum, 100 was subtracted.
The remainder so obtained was -69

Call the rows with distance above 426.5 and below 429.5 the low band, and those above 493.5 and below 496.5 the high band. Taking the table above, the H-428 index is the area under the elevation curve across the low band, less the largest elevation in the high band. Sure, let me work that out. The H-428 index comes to 12.7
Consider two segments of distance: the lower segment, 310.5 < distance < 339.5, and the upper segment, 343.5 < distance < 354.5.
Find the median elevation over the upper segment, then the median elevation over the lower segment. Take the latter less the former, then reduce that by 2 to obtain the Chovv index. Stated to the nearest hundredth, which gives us -2.54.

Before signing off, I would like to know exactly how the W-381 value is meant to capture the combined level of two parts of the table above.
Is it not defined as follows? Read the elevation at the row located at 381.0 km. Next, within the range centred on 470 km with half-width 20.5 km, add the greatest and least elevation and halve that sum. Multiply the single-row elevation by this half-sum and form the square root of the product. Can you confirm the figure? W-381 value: 6.54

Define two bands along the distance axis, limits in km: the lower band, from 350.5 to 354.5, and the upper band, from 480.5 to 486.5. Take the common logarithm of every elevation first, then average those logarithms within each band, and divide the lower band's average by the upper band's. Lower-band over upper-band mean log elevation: 1.02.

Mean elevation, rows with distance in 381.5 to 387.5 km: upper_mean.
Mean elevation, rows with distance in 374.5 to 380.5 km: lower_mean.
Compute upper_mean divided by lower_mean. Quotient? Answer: 0.99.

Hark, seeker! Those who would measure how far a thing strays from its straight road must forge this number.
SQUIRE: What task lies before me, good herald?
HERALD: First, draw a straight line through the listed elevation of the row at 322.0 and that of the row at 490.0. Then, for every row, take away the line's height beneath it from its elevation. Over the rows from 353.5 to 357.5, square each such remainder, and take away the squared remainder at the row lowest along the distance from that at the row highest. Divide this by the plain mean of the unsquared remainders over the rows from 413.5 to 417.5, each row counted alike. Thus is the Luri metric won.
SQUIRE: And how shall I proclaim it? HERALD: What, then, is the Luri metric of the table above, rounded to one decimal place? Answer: -1.4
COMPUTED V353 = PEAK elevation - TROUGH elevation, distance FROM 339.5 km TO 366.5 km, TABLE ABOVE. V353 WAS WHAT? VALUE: 0.94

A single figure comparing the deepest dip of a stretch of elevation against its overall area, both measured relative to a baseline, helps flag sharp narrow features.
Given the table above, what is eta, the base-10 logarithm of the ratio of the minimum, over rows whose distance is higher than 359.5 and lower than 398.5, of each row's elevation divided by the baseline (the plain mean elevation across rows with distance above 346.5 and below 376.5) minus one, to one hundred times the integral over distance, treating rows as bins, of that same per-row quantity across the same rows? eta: -2.4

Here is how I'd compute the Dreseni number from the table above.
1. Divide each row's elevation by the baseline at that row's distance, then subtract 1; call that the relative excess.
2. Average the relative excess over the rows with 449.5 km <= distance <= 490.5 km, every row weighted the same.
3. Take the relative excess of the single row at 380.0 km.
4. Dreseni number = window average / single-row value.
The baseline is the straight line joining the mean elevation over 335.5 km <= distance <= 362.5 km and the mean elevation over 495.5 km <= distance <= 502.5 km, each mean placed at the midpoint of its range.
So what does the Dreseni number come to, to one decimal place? 1.6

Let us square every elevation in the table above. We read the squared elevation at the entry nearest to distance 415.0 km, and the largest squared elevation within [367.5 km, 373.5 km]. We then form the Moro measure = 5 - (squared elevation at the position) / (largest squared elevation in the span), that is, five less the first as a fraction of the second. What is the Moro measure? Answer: 4.16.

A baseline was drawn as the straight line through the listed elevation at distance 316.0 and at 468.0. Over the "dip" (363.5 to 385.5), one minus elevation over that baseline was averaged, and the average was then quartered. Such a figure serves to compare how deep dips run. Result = -0.10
